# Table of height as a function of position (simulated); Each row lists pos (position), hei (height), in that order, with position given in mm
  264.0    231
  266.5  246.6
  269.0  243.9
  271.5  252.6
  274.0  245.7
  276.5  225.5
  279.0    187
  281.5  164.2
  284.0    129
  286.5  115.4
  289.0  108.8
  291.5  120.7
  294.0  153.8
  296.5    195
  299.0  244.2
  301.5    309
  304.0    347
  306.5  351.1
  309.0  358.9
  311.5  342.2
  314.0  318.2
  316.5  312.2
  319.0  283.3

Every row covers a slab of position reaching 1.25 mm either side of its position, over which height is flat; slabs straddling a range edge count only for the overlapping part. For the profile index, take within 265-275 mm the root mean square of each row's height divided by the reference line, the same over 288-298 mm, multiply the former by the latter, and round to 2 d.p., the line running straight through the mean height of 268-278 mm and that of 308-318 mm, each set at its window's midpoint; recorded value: 0.54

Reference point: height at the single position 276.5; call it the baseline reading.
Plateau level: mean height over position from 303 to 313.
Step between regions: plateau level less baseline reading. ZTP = 124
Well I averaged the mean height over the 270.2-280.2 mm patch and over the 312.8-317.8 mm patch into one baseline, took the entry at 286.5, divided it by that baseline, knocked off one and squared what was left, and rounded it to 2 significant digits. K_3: 0.33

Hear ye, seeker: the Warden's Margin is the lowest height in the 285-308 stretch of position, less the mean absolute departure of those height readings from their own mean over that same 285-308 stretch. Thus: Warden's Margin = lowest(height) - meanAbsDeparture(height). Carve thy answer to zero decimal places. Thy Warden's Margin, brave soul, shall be 23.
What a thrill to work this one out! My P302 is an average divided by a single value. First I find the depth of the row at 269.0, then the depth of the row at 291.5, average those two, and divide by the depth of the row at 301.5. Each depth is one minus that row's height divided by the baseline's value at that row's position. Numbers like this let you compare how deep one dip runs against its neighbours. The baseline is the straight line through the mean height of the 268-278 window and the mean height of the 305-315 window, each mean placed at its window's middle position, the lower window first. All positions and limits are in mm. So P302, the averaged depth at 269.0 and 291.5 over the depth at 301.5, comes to 8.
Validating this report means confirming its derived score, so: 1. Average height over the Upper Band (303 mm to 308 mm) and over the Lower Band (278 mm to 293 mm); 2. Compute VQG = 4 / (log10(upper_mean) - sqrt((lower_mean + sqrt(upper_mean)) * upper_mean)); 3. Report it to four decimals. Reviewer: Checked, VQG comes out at -0.0173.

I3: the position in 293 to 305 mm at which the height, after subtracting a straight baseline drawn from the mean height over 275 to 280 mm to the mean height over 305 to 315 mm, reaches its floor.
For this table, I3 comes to 294.0 mm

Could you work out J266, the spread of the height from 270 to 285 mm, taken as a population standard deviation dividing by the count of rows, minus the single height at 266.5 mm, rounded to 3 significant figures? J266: -202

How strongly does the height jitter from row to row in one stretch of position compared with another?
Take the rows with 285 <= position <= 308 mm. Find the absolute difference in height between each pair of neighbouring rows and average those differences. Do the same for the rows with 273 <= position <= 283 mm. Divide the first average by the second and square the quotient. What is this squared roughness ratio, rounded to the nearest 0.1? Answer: 1.3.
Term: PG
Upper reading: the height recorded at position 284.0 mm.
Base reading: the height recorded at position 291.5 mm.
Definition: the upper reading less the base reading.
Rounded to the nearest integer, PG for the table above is 8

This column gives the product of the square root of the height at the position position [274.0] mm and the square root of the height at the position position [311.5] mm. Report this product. 290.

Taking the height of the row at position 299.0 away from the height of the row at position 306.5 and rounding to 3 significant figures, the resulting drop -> 107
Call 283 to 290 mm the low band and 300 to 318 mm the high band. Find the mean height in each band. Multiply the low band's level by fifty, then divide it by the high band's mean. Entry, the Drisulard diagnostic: 18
